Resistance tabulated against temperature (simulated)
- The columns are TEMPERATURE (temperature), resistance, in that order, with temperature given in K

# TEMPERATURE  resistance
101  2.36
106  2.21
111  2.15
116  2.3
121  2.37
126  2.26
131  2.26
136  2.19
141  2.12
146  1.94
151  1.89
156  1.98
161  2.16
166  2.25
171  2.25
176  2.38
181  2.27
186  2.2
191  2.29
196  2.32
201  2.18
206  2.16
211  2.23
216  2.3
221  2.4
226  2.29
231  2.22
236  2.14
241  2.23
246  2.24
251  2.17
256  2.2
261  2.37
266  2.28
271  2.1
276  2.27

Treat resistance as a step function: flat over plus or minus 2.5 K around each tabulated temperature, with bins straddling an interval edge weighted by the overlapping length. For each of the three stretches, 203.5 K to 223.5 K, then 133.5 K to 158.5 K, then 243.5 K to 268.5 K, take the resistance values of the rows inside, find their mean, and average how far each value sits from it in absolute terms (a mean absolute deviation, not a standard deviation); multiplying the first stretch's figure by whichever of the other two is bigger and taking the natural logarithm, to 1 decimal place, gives -4.8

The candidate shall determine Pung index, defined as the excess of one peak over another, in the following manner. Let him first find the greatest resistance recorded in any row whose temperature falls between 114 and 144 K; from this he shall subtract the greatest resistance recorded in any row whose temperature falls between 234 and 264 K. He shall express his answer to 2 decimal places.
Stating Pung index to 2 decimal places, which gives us 0.00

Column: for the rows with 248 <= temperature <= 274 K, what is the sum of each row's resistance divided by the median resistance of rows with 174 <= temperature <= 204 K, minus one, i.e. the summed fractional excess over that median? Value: -0.12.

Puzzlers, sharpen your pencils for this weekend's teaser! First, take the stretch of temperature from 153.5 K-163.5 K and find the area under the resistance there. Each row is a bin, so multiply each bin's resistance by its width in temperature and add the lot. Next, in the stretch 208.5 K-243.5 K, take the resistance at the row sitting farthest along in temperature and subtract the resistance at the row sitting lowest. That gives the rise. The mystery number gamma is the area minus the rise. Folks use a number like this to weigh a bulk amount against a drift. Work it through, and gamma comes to 21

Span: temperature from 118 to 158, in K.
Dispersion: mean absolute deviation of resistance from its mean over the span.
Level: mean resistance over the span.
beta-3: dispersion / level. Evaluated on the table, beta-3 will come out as 0.07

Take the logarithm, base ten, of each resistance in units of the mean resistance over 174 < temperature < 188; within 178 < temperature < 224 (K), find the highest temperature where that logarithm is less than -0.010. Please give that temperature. 211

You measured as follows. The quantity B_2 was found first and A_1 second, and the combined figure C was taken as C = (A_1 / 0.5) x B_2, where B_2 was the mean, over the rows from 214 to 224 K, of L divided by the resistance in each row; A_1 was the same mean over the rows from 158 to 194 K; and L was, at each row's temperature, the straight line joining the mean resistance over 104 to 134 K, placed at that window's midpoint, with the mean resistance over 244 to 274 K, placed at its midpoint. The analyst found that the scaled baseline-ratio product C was 1.90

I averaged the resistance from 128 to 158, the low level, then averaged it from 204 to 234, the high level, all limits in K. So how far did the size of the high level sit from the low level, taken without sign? 0.20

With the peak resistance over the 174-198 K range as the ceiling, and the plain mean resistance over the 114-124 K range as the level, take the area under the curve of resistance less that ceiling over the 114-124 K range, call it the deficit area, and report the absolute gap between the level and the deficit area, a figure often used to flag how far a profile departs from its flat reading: 2.8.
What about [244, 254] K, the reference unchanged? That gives 4.0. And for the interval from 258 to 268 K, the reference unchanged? 2.9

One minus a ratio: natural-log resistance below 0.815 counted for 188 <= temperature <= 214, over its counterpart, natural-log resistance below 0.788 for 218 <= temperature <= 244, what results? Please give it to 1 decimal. -2.0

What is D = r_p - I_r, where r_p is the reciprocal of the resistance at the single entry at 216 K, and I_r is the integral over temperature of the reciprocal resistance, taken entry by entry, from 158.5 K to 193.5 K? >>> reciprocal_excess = -15.1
